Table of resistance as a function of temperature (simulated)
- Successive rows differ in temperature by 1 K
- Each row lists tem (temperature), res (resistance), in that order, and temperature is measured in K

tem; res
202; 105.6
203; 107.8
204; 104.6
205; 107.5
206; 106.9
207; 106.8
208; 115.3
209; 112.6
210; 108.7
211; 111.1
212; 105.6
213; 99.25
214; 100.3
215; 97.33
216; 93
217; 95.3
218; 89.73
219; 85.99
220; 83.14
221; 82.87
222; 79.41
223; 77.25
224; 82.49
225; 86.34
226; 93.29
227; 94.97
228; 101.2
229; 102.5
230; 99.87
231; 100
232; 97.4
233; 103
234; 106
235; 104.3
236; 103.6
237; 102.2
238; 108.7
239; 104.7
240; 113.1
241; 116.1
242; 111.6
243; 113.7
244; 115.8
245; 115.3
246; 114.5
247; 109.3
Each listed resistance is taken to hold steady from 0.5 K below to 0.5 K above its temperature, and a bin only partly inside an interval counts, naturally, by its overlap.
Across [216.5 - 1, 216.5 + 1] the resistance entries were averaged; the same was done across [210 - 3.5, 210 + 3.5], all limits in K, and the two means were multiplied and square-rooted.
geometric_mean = 101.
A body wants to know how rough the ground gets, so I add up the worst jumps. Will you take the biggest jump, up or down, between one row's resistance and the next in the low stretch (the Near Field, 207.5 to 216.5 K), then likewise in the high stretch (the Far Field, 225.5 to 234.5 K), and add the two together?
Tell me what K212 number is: 12.6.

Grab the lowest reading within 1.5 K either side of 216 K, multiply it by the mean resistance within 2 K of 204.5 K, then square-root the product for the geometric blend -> 100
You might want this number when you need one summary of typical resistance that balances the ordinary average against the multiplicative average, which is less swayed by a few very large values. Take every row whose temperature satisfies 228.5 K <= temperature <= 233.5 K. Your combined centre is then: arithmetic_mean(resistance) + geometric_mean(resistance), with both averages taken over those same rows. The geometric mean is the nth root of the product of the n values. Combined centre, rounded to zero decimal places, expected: 201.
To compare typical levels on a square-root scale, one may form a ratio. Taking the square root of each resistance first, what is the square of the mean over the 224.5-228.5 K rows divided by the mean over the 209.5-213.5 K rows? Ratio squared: 0.88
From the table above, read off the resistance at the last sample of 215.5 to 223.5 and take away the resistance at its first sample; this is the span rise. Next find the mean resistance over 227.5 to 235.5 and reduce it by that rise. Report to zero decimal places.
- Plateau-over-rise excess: 118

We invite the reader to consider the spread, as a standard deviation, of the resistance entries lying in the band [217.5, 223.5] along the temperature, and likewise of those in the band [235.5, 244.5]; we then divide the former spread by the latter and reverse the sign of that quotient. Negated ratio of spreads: -0.8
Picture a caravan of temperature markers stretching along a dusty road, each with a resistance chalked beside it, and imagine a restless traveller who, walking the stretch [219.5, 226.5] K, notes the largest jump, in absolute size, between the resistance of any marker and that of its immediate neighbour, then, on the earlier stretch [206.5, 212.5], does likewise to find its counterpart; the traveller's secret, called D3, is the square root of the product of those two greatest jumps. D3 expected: 7.7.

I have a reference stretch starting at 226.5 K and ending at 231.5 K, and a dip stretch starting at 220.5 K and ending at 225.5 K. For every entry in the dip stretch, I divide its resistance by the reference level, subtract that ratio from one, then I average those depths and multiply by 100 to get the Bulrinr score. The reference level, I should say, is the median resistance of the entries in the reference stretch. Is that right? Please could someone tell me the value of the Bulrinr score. 18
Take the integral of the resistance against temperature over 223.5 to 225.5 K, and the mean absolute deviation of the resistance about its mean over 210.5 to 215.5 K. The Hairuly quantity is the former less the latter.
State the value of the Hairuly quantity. 164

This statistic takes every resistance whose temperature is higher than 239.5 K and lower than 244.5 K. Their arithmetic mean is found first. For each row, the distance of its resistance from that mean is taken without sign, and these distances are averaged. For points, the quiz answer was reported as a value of 1.5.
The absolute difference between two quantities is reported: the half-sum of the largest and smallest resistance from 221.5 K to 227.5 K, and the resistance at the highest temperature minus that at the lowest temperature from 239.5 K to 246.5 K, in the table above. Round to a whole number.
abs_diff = 85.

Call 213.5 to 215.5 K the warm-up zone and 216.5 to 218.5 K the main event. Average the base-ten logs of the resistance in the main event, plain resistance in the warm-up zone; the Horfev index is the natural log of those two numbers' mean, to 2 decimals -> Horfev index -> 3.92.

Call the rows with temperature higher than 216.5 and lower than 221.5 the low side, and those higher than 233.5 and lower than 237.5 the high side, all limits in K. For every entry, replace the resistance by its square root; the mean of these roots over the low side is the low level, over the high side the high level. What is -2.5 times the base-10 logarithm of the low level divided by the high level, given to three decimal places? 0.095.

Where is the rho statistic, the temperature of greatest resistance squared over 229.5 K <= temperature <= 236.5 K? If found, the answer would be 234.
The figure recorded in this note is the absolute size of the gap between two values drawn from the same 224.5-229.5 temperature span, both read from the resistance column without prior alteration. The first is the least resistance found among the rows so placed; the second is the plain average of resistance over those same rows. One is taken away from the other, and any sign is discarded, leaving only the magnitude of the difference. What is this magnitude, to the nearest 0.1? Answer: 9.3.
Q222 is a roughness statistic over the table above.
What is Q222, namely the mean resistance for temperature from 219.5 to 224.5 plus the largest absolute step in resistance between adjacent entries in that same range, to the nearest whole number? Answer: 86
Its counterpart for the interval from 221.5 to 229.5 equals 97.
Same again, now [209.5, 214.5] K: 111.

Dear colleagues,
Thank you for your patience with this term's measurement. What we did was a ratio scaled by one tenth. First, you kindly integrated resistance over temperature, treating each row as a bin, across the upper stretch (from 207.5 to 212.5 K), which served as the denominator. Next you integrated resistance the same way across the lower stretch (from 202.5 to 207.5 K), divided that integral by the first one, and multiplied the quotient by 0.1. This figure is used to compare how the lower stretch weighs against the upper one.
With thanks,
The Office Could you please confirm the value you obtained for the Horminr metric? 0.096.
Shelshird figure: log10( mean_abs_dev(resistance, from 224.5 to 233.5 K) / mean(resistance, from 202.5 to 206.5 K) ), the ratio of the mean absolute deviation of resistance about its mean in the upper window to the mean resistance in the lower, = -1.41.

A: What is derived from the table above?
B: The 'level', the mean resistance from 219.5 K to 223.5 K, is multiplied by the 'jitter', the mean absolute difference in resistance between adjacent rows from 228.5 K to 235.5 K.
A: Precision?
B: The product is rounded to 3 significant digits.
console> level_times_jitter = 211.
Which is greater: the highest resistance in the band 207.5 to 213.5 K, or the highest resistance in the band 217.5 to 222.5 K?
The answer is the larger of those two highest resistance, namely 115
